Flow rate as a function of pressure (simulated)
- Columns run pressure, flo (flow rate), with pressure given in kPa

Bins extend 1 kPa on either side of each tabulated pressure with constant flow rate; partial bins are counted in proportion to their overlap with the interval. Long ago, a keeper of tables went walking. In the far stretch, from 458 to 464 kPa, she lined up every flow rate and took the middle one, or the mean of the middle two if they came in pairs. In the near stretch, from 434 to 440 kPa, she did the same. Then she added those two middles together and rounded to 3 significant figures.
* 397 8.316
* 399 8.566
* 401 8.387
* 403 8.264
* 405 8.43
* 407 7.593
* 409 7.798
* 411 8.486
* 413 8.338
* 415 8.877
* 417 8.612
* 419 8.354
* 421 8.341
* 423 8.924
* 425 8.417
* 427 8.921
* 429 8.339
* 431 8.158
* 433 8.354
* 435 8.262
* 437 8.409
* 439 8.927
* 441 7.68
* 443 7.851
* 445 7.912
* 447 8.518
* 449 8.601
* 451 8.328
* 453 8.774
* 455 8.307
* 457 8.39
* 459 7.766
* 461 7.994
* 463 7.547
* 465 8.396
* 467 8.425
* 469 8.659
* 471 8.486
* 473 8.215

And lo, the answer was 16.2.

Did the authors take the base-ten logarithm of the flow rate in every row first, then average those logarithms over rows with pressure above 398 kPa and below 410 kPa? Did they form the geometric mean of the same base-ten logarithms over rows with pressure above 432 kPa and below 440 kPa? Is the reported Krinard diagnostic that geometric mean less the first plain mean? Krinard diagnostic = 0.017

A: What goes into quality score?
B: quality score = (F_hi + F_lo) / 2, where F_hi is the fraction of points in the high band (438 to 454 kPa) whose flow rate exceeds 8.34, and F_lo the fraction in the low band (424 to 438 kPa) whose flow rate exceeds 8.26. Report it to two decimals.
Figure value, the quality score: 0.68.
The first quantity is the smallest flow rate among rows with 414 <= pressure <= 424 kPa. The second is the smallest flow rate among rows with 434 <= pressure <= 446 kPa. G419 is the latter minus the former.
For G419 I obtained -0.7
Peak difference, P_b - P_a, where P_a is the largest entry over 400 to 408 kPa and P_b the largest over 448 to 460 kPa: 0.34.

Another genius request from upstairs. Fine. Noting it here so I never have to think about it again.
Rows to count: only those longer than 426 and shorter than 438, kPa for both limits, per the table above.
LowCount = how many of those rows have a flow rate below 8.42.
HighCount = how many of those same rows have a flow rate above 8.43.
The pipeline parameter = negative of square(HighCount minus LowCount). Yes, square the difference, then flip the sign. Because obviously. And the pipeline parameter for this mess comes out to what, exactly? -16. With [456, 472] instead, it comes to -9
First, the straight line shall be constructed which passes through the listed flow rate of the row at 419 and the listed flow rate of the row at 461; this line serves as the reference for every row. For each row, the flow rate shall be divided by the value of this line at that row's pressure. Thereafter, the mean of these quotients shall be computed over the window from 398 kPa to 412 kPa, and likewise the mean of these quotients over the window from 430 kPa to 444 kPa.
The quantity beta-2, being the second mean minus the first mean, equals 0.03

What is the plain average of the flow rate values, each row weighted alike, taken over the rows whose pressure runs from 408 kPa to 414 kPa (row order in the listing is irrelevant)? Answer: 8.21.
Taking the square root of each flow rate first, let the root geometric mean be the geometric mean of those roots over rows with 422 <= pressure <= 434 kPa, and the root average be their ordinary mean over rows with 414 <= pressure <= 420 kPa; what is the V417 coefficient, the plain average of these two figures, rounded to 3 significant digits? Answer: 2.93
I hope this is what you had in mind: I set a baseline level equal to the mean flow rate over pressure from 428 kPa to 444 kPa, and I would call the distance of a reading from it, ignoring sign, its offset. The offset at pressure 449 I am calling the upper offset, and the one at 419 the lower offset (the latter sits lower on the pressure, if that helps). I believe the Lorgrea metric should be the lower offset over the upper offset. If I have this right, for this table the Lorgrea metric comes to 0.30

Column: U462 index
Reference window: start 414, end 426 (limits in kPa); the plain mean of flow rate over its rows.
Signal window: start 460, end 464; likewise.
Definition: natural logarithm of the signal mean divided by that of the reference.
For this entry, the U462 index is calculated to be -0.10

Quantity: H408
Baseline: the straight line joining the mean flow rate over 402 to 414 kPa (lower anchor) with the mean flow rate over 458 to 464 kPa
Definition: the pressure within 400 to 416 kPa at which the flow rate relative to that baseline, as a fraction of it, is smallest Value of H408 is 407 kPa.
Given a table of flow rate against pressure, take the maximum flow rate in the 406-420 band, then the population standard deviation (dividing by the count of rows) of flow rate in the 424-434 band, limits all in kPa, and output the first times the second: 2.3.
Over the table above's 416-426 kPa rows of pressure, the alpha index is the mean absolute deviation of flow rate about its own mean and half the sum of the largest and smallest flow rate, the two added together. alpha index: 8.82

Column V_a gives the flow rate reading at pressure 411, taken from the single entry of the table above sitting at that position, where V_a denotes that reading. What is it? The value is 8.486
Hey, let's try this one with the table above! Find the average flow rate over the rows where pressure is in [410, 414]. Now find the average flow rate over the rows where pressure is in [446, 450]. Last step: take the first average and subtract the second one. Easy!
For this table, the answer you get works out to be -0.15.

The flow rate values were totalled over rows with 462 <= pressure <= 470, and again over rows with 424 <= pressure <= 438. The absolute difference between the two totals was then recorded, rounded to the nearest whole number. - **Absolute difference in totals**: 26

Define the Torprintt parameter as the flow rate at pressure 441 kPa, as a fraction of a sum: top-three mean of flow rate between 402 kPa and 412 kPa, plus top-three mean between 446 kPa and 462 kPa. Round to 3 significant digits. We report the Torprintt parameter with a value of 0.451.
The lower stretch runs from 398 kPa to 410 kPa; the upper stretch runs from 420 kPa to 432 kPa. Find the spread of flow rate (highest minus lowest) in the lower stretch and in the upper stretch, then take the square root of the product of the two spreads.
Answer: 0.9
